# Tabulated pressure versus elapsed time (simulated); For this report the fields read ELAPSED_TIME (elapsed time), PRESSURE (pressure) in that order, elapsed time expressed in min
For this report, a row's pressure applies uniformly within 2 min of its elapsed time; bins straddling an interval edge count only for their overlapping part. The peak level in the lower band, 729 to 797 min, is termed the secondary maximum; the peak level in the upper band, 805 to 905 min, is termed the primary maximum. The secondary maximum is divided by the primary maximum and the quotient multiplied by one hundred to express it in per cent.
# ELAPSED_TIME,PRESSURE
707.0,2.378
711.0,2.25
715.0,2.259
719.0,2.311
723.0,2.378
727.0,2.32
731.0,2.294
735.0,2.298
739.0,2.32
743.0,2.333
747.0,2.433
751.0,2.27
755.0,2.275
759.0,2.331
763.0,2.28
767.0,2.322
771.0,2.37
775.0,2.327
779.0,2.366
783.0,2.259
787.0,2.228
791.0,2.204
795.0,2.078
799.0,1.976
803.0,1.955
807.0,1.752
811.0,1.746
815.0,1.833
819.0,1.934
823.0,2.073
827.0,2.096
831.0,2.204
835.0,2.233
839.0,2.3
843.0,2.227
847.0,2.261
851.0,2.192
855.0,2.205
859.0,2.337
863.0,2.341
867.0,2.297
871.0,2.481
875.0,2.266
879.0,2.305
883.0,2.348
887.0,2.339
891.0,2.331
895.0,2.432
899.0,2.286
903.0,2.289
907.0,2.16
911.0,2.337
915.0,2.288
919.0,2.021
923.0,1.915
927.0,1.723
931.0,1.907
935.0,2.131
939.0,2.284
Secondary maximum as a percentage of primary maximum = 98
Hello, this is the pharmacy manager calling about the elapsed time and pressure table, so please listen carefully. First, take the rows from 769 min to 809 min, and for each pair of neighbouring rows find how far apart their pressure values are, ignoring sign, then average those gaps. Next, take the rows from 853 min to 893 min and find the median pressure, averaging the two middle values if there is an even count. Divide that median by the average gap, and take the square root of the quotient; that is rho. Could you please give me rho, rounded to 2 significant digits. 5.5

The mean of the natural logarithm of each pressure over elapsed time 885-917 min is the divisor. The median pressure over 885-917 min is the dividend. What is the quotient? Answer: 2.764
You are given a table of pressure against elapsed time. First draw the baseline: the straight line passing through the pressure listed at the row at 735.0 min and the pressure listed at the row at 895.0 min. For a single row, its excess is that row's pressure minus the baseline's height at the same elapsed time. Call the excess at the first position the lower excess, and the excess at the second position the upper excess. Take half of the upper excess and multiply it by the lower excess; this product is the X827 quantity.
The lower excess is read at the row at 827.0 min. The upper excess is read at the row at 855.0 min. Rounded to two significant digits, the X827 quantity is 0.027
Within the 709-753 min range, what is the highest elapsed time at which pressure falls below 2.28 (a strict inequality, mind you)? 751.0 min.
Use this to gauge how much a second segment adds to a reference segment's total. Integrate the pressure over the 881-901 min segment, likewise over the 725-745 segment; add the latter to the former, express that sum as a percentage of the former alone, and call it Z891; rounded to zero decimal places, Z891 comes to 199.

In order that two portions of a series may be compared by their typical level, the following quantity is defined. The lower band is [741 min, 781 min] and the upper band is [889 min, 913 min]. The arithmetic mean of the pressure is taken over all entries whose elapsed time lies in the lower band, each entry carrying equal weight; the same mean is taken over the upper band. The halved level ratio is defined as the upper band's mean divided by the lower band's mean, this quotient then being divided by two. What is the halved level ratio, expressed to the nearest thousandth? 0.495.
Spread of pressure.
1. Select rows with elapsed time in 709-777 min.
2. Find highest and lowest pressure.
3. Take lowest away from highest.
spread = 0.18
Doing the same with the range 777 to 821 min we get 0.62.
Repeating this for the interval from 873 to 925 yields 0.52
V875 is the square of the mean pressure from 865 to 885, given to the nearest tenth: 5.5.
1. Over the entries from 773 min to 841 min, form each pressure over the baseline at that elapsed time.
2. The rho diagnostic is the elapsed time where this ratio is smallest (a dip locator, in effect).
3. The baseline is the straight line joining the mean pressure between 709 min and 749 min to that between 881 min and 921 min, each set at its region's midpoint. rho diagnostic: 811.0 min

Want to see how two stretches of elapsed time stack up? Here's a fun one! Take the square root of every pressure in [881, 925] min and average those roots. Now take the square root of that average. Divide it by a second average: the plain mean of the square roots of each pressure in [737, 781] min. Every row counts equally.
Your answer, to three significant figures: 0.802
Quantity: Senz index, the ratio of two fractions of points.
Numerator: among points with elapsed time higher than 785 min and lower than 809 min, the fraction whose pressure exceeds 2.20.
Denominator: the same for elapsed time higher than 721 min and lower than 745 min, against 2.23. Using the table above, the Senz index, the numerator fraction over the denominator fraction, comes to 0.33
